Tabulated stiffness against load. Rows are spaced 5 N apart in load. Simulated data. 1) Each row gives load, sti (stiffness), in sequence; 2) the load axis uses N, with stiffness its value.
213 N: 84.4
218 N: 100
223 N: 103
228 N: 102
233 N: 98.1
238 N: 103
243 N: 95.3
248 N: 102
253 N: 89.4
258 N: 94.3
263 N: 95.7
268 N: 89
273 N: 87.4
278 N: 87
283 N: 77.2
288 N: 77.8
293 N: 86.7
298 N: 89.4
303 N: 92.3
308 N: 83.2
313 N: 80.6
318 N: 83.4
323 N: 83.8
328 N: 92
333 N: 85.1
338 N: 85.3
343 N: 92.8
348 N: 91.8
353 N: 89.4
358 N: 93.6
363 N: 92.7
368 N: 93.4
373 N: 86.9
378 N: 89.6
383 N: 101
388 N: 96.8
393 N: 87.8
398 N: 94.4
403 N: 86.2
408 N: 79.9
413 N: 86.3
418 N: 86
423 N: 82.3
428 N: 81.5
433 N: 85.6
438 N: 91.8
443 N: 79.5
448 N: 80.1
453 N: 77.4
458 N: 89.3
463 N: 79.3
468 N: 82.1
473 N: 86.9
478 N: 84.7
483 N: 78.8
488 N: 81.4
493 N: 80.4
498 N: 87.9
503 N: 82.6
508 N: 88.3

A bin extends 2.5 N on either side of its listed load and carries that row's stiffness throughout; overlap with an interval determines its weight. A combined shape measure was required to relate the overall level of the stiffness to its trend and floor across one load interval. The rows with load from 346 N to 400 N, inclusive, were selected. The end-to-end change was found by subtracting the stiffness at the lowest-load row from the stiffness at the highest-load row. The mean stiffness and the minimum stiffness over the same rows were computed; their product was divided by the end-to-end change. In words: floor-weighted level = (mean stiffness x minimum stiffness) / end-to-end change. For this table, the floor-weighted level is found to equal 3091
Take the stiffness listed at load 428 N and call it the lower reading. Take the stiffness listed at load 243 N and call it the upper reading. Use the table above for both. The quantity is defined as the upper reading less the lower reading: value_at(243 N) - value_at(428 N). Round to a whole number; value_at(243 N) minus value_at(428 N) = 14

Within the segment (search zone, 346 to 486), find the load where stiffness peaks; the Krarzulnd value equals 383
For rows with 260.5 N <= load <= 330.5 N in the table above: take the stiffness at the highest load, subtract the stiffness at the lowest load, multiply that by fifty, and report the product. -185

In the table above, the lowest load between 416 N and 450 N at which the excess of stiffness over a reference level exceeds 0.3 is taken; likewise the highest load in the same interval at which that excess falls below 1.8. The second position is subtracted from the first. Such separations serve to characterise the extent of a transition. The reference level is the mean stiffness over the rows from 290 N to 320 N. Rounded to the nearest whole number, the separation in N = -10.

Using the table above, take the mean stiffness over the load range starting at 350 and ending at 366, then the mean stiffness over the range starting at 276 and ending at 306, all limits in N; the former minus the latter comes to 7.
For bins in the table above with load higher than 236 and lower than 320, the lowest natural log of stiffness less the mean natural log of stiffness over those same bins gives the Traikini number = -0.139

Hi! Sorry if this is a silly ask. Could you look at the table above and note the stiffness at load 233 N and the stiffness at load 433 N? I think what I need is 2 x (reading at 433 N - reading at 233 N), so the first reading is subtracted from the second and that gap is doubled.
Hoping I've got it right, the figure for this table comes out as -25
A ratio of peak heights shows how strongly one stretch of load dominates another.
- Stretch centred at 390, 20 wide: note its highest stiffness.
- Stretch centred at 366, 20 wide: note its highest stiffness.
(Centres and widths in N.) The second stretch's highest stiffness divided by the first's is 0.93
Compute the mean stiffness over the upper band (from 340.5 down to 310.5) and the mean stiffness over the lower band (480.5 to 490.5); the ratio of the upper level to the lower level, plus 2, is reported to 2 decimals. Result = 3.06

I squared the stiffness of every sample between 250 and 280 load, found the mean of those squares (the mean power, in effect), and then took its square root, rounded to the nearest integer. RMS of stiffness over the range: 91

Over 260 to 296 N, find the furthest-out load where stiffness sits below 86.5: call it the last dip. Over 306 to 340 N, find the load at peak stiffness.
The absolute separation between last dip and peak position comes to 40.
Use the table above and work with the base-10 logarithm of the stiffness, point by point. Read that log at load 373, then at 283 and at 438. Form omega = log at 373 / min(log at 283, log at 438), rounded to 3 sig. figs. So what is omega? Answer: 1.03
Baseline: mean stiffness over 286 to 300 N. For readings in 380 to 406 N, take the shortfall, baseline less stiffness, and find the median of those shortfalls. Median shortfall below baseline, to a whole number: -10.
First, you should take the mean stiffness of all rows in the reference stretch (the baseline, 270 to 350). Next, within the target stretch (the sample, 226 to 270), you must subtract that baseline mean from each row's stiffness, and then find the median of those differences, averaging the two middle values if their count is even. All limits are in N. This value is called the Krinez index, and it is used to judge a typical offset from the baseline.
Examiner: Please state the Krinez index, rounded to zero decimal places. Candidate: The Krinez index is 10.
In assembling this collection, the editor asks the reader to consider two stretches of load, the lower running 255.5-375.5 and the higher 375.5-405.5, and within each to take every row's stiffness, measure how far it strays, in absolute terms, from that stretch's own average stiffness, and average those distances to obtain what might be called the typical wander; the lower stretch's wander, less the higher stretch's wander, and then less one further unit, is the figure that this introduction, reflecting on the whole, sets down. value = -1.5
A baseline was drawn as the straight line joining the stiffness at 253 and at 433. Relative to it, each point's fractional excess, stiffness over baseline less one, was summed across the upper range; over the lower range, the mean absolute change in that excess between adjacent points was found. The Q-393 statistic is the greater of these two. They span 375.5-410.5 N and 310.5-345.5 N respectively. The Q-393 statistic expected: 0.4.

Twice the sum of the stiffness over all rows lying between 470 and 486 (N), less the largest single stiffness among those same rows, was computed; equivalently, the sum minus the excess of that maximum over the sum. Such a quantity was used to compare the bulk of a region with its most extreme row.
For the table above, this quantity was 414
